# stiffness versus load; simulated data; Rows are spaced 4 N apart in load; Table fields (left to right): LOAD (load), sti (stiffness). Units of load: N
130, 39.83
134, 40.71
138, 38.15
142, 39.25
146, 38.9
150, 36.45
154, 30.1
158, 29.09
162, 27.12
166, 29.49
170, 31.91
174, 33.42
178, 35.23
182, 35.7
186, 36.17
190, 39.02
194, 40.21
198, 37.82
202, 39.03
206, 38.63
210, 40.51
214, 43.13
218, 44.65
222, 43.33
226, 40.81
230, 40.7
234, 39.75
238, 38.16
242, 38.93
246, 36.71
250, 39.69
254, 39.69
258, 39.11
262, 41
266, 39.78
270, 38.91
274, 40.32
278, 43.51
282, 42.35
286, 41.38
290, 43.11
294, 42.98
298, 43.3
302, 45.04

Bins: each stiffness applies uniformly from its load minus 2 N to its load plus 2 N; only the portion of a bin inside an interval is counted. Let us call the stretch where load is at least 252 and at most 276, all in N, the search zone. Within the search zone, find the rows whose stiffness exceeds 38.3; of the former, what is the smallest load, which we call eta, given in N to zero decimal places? 254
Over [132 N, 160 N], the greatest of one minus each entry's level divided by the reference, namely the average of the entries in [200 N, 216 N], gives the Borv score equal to 0.28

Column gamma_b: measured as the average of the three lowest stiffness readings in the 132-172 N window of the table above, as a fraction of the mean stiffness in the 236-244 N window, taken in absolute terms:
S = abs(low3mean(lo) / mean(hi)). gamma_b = 0.741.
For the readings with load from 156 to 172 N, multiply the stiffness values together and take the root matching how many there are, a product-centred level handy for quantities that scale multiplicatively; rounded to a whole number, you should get 29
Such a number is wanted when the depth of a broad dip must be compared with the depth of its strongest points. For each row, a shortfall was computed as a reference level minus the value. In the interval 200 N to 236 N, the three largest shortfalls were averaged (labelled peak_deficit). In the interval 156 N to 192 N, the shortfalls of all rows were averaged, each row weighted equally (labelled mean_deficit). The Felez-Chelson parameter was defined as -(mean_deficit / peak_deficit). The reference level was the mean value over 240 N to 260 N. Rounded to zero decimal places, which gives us 19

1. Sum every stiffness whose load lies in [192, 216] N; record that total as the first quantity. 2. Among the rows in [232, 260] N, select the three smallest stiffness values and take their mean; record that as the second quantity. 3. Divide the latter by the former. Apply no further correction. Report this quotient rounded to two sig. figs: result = 0.16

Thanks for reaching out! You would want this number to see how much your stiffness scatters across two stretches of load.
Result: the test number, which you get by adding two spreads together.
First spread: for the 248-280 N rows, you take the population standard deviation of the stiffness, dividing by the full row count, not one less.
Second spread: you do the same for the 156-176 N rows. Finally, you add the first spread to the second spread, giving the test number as 3.6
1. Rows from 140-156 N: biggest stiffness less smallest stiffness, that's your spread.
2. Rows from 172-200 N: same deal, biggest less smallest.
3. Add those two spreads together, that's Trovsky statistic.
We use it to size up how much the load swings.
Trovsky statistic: 15.9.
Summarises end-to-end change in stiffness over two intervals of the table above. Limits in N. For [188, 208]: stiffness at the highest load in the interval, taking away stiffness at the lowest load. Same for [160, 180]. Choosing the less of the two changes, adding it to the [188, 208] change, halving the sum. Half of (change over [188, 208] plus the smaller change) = -0.4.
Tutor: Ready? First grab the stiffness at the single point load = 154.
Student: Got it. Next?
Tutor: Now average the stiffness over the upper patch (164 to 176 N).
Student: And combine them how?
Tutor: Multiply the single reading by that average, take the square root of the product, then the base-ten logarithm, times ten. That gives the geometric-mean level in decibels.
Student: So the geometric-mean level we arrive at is 14.9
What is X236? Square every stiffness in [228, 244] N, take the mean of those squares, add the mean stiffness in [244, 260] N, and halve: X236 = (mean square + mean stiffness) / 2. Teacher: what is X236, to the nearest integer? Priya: 795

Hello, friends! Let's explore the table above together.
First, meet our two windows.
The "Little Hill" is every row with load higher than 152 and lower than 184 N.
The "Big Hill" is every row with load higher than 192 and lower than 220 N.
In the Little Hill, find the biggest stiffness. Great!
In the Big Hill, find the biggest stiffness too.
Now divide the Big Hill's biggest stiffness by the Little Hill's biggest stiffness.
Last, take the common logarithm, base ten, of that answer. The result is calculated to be 0.10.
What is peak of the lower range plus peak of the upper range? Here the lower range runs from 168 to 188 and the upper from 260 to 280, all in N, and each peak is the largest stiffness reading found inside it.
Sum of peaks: 80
